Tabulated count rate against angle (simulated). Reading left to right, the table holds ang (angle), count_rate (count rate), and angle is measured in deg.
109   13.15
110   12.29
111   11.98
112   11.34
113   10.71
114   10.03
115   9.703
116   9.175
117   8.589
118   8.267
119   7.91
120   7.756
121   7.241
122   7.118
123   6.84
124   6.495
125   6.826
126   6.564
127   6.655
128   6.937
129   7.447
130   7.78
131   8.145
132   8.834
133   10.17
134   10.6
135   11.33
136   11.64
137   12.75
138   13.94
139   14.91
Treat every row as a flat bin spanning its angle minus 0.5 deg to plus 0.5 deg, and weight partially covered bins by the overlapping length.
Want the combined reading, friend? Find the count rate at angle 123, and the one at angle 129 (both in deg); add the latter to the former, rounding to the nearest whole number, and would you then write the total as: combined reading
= 14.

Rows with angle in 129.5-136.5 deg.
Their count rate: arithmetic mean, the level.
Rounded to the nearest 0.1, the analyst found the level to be 9.8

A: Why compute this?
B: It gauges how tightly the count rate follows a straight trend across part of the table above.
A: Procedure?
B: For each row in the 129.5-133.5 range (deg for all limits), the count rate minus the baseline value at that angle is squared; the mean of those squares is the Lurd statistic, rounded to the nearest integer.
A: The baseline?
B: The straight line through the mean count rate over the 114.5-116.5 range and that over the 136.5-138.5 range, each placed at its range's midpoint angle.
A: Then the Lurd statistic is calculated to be 13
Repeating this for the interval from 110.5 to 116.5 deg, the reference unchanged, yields 4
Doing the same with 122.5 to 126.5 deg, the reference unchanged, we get 19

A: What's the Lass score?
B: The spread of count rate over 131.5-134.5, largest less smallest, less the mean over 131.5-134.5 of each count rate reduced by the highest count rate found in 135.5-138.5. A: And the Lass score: 5.8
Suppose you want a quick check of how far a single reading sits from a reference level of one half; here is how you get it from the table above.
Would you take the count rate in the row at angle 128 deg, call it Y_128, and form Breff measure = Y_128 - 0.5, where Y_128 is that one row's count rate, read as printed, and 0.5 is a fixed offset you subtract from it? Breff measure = 6.4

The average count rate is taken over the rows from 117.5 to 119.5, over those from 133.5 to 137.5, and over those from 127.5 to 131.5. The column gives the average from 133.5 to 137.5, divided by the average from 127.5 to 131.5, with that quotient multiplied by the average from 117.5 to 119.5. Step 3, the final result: 12.4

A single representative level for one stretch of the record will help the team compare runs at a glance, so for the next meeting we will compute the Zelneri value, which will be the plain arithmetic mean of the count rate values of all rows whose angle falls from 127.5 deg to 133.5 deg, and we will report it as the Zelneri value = 8.2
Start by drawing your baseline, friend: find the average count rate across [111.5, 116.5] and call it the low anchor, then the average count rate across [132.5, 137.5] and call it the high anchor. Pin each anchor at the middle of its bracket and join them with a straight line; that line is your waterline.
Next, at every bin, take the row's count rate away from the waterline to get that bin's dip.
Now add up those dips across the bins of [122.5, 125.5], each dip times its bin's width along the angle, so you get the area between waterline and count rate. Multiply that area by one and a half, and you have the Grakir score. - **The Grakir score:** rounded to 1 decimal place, 18.0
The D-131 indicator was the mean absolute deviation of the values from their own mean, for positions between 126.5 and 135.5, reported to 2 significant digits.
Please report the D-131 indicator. 1.4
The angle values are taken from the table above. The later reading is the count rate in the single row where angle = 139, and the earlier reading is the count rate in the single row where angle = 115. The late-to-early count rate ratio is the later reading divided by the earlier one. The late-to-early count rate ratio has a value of 1.5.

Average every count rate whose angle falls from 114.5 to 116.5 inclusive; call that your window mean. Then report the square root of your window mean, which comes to 3.07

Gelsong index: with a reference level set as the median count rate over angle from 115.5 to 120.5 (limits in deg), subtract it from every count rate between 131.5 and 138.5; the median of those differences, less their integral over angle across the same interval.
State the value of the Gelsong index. -18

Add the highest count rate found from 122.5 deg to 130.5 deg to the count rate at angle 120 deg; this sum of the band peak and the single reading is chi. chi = 15.5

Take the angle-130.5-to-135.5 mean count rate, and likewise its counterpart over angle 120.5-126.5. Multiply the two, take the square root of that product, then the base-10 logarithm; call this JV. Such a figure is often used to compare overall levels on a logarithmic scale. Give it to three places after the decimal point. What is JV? 0.914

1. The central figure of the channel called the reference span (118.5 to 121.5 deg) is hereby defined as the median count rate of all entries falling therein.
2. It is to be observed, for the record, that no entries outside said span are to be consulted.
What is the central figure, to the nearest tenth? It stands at 7.8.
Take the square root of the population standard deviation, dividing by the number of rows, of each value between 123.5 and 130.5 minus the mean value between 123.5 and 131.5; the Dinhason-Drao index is 0.67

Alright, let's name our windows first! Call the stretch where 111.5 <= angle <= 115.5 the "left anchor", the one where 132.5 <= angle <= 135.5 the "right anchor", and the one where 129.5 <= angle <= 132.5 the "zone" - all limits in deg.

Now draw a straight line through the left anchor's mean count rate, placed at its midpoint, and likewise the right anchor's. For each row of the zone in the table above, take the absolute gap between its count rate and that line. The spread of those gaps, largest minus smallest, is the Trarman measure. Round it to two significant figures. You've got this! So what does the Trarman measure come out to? 1.0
